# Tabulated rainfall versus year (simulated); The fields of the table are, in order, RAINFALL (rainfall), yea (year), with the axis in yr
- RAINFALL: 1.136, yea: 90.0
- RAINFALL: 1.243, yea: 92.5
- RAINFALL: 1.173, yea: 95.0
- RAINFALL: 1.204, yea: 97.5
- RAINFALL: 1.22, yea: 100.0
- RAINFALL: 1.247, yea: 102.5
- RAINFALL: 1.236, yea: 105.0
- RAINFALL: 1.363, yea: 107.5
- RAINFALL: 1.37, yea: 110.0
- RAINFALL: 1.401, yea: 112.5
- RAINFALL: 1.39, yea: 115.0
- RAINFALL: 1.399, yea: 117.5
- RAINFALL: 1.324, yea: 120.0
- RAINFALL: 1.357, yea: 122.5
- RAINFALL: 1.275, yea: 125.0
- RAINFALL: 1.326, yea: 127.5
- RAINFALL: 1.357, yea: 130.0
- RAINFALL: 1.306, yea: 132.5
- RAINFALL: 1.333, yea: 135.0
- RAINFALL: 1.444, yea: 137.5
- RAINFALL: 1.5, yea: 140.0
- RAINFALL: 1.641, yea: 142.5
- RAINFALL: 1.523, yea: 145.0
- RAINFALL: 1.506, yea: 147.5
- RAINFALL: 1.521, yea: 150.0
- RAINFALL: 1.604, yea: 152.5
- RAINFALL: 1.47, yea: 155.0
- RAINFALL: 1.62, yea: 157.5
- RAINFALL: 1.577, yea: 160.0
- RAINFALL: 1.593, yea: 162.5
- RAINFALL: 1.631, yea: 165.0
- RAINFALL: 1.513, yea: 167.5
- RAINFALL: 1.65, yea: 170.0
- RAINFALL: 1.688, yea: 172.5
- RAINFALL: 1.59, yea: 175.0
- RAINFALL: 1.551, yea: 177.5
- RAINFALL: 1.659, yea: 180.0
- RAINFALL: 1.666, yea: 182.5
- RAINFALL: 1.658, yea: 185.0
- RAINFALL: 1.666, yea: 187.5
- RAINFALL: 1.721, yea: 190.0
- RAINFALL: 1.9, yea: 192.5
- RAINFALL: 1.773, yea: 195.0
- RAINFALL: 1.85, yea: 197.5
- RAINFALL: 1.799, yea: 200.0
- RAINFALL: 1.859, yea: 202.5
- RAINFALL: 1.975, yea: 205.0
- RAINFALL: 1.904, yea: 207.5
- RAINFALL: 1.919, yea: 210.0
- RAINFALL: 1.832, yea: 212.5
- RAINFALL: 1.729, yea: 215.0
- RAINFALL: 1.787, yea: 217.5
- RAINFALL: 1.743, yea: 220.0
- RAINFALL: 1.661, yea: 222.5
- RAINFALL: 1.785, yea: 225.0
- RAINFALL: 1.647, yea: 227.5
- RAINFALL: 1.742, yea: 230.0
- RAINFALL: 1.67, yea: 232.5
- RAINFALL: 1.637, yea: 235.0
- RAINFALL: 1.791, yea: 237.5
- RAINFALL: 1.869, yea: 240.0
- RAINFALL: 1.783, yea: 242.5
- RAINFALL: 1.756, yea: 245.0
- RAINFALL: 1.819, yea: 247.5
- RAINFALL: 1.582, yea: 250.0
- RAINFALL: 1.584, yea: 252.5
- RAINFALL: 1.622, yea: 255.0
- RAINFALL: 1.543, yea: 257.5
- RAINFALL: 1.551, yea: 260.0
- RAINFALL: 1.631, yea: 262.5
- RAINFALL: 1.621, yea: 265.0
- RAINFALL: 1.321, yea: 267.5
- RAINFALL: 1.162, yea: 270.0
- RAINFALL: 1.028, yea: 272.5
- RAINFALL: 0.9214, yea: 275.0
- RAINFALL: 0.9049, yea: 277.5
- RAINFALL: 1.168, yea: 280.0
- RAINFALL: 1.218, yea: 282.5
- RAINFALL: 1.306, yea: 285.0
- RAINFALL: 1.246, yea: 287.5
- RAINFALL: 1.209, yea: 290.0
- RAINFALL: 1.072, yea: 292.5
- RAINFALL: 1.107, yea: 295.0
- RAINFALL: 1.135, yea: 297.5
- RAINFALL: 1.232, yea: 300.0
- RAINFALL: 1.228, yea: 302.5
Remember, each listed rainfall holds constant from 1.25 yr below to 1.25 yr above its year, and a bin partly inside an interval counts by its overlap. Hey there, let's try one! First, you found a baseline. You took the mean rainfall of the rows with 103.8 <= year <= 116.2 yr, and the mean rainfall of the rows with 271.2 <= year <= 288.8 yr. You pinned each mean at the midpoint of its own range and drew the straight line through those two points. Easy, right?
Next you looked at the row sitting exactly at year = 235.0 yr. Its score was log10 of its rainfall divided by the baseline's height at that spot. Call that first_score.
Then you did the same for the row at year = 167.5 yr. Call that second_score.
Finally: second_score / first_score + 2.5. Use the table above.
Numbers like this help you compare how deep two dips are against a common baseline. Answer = 3.0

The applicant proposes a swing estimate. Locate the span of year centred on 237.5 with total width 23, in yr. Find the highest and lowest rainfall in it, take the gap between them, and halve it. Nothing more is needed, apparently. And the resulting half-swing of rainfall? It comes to 0.12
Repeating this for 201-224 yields 0.16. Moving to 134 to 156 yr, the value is 0.15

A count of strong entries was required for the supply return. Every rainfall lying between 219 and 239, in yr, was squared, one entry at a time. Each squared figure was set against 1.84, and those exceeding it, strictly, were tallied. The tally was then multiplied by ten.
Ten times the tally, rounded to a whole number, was 80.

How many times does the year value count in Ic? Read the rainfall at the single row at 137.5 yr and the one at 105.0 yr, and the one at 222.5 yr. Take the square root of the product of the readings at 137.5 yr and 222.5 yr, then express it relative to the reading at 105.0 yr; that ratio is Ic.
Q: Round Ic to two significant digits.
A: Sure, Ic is 1.3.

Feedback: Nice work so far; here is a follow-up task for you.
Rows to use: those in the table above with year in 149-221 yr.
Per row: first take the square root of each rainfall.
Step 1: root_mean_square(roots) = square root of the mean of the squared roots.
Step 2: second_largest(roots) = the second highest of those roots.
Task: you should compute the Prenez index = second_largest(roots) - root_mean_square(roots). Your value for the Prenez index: 0.08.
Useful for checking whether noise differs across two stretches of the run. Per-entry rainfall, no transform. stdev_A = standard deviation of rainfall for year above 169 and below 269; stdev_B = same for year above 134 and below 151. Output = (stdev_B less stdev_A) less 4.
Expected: -4.04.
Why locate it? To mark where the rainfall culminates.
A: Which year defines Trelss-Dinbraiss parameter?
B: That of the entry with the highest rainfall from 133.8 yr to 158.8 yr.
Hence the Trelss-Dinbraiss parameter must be 142.5 yr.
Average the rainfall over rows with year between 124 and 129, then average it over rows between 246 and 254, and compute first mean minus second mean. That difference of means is -0.4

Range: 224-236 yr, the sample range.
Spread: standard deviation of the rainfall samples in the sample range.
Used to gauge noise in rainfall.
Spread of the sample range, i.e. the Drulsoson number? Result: 0.06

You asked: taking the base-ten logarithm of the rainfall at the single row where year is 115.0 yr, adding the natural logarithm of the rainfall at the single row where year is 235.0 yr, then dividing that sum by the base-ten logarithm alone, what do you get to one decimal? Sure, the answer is 4.4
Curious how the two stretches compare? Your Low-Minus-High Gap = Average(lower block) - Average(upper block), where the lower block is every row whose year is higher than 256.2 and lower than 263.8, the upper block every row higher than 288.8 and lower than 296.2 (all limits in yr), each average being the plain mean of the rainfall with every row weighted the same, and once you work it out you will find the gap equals 0.45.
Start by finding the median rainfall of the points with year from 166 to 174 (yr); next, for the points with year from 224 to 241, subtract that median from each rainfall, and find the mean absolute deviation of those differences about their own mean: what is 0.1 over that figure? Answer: 1.40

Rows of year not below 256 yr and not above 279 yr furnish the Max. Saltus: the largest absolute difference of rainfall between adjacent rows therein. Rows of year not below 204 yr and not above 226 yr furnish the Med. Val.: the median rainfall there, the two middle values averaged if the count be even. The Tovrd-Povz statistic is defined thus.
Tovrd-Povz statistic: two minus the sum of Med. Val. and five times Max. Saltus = -1.3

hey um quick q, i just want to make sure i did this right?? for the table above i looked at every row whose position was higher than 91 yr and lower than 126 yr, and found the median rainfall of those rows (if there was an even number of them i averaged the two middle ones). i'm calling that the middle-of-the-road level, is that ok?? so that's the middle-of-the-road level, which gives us 1.30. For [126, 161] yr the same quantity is 1.50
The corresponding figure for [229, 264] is 1.65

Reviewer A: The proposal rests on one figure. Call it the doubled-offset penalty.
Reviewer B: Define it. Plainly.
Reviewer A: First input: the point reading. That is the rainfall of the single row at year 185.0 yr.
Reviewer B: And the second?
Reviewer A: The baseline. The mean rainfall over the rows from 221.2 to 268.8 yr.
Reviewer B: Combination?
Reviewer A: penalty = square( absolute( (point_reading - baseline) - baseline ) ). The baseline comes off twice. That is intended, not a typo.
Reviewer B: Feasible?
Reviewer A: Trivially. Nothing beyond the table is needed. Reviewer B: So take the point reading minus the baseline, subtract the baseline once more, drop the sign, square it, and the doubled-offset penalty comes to 2.8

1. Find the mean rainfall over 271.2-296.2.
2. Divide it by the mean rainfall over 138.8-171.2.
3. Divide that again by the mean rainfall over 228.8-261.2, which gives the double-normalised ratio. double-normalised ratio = 0.423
